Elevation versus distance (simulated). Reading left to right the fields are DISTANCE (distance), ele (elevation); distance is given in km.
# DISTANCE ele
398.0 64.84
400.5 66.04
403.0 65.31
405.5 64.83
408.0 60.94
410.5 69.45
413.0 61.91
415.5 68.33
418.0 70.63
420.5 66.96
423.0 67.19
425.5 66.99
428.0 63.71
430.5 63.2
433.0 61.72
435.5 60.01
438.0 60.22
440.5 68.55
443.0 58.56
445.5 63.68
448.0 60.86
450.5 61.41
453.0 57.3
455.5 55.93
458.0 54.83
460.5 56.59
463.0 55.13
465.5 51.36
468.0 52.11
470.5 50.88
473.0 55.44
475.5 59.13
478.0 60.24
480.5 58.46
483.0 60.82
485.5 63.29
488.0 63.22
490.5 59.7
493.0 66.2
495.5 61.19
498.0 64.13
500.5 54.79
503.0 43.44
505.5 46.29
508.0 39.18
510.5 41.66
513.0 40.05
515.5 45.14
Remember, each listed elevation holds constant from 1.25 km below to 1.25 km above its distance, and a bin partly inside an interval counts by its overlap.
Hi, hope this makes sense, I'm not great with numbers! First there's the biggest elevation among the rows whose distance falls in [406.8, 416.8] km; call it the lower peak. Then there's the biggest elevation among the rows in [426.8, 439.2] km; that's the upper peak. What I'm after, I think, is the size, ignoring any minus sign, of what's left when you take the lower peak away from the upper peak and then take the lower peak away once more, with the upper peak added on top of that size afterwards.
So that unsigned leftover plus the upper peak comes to 139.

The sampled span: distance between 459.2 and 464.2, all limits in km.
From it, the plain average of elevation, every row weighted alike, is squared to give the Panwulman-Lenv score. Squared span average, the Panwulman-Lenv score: 3120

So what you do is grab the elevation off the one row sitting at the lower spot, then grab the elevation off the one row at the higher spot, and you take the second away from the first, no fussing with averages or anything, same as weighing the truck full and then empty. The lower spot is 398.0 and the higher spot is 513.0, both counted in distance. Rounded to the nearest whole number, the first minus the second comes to 25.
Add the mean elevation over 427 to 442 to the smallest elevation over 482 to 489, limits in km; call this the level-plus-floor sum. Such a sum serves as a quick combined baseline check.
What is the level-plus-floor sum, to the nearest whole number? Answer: 124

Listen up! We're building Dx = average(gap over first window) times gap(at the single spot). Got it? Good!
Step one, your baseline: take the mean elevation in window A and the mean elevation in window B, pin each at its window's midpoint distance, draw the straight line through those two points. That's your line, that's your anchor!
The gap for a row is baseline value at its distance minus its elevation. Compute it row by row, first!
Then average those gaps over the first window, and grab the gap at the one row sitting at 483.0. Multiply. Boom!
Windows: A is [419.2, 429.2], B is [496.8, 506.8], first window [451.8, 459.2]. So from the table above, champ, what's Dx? -24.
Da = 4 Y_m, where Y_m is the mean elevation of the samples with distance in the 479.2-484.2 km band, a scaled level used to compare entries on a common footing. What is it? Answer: 239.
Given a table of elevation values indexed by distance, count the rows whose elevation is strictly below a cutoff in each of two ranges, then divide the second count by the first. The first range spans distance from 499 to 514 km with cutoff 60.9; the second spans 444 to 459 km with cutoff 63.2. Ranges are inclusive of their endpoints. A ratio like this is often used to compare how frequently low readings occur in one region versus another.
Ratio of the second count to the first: 0.83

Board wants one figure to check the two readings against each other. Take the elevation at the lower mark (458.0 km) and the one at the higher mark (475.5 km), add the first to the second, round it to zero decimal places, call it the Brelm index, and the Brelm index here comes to 114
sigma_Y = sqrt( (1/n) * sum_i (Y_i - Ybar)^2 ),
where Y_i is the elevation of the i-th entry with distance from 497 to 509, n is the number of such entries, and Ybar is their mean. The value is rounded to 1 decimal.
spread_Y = 8.9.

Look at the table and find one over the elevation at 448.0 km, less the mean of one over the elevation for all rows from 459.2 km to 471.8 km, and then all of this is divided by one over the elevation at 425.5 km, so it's -0.16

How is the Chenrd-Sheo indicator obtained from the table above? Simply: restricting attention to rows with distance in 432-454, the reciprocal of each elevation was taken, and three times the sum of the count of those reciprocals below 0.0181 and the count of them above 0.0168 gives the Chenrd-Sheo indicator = 33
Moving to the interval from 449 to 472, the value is 36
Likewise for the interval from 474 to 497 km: 33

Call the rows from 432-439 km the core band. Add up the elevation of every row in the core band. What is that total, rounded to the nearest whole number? 182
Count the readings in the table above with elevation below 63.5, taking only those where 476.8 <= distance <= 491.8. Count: 6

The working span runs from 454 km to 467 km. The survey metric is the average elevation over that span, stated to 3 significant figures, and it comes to 54.8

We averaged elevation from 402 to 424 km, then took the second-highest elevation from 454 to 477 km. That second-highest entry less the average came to -10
